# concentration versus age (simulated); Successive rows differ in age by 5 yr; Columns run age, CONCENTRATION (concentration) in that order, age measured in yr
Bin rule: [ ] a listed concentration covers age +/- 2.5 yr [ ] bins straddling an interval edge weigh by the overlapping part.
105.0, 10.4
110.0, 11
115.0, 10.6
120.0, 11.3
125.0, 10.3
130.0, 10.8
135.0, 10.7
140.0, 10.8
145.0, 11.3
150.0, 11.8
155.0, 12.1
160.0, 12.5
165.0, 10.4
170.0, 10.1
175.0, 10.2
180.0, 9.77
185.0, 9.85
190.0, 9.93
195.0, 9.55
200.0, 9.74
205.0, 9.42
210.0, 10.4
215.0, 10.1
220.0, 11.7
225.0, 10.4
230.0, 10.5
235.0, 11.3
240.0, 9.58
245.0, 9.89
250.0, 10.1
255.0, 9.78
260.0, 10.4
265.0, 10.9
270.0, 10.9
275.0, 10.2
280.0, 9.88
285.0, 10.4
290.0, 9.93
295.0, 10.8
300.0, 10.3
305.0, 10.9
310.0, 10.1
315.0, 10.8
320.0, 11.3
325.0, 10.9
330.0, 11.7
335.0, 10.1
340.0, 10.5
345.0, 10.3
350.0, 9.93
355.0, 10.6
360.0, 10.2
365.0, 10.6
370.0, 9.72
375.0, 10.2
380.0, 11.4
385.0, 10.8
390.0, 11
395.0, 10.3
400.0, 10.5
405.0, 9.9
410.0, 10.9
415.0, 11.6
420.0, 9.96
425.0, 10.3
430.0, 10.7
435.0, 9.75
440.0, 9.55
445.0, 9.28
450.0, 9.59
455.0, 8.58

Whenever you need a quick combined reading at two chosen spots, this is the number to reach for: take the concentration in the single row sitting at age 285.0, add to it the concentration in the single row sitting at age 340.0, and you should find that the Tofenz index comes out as 20.9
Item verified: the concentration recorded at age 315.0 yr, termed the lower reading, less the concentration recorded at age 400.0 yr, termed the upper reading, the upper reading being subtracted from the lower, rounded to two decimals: 0.30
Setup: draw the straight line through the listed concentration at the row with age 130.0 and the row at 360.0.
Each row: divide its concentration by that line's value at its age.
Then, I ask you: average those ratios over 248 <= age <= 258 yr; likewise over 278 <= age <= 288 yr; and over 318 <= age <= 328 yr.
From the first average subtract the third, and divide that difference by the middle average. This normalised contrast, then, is -0.13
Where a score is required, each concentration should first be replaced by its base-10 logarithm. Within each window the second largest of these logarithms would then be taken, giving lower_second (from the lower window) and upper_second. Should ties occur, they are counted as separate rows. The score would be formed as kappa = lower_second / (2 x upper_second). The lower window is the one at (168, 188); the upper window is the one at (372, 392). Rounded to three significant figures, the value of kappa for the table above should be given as 0.482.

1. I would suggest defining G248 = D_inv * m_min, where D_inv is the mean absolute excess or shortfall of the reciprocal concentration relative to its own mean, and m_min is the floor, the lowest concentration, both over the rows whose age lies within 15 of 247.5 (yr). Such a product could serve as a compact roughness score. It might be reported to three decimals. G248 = 0.040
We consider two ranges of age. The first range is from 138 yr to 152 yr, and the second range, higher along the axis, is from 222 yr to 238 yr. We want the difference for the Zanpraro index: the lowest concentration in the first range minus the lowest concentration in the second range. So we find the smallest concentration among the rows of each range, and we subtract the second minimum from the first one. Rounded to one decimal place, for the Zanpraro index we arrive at 0.4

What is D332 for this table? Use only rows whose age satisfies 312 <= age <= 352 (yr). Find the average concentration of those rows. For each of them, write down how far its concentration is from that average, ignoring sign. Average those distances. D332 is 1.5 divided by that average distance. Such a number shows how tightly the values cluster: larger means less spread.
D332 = 3.1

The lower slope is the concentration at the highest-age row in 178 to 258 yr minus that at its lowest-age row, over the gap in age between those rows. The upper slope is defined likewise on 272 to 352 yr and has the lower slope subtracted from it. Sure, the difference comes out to -0.004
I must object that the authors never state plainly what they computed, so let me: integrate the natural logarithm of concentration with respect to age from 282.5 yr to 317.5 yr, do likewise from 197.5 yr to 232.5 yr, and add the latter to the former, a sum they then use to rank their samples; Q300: 164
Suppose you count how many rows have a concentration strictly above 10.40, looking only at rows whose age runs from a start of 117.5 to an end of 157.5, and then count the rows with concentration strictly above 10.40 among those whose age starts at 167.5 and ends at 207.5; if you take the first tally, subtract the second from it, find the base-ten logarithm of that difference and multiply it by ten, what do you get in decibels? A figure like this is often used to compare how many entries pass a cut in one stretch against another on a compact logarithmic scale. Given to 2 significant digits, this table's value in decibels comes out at 8.5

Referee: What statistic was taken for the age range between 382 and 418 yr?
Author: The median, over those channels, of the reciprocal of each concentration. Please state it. 0.093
